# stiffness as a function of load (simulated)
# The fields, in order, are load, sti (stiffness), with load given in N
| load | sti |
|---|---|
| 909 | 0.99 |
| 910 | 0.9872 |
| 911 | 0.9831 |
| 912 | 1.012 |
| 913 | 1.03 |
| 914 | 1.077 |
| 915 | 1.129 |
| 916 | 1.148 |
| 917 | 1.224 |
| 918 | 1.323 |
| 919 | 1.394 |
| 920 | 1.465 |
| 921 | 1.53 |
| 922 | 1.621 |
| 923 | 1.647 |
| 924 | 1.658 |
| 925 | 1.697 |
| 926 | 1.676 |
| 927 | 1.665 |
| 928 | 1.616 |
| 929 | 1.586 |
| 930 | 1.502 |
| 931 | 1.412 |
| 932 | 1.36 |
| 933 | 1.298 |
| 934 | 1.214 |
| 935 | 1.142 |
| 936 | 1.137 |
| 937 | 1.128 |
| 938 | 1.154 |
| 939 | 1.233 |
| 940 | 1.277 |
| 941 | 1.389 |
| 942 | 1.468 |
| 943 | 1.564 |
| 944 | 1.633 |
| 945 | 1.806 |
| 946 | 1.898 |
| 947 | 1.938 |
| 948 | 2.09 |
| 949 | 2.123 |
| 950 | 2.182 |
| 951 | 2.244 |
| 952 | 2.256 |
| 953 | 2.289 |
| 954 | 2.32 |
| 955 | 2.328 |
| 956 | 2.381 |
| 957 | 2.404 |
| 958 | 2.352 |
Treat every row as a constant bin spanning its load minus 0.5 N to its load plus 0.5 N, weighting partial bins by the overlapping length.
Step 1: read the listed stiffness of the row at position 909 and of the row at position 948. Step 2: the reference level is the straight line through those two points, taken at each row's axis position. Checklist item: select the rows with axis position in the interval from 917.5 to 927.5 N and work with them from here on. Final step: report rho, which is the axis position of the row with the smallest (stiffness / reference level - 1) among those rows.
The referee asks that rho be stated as 918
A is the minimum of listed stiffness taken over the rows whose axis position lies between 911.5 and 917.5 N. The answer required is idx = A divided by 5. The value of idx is 0.20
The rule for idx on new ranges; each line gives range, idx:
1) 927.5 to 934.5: 0.24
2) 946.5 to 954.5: 0.39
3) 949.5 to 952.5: 0.44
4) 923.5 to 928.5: 0.32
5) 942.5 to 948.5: 0.31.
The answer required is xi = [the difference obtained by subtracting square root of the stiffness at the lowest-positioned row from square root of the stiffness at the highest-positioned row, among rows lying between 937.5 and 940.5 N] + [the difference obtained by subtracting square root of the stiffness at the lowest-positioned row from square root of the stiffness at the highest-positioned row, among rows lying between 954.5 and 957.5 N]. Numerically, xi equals 0.08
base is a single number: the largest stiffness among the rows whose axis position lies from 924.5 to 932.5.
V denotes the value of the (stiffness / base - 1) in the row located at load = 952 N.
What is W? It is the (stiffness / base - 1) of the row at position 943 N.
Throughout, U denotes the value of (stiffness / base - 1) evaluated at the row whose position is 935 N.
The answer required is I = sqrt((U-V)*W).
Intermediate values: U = -0.33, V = 0.33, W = -0.08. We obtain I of 0.23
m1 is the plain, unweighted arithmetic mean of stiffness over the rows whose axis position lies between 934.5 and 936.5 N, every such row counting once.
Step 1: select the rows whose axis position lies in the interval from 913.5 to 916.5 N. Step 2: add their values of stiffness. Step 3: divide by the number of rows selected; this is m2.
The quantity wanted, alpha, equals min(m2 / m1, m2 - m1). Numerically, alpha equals 0.0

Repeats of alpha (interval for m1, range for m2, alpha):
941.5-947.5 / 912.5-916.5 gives -0.6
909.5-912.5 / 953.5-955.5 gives 1.3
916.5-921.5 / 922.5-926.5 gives 0.3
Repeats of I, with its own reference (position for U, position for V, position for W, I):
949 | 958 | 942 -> 0.13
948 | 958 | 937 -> 0.23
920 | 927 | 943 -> 0.10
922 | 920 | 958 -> 0.19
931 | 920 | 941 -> 0.08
